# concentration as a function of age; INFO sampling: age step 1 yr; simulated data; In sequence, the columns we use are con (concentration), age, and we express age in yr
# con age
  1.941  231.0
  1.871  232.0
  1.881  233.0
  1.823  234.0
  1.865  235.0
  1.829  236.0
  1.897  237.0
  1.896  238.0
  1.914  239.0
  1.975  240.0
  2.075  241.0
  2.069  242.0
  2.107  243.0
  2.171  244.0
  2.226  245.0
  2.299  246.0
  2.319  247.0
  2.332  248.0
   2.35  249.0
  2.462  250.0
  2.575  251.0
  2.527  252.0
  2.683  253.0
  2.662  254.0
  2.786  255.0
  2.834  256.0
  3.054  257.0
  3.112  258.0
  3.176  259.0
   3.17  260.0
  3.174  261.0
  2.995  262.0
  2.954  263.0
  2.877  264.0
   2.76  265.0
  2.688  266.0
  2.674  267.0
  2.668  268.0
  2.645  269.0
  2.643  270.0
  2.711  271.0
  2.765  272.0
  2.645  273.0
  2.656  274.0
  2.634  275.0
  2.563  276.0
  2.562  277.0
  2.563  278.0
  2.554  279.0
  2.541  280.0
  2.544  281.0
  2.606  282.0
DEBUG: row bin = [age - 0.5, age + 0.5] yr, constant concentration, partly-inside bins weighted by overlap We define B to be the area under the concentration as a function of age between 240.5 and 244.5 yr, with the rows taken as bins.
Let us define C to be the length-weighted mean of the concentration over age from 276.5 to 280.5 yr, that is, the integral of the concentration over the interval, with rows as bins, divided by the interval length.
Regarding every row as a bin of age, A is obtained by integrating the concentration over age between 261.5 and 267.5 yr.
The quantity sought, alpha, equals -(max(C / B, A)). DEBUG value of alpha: -17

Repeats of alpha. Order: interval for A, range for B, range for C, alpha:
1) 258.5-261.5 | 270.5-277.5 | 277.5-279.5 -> -10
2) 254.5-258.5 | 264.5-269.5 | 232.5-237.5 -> -12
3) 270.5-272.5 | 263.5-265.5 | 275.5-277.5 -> -5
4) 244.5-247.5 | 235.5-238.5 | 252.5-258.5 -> -7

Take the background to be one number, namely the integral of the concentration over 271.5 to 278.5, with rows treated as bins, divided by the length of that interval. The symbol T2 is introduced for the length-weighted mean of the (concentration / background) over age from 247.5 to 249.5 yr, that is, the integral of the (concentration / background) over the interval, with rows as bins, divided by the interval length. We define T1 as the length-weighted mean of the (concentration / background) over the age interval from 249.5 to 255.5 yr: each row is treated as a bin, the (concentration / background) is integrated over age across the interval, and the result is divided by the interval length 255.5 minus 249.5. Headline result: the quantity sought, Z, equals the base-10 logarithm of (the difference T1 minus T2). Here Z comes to -0.98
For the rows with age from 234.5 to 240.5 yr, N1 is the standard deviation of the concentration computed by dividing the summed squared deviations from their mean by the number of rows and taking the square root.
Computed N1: 0.045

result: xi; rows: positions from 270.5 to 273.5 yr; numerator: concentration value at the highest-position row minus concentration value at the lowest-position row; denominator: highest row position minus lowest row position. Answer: -0.033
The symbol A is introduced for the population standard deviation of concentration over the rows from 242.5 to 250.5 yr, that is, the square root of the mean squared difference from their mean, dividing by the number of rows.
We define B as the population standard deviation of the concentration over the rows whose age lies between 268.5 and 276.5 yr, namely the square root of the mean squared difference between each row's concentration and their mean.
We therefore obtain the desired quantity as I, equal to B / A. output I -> 0.5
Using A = 0.104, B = 0.055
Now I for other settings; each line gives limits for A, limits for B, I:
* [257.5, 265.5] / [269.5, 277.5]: 0.4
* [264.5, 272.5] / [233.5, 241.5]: 1.7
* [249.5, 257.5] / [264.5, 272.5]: 0.2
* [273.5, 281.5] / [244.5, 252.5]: 2.8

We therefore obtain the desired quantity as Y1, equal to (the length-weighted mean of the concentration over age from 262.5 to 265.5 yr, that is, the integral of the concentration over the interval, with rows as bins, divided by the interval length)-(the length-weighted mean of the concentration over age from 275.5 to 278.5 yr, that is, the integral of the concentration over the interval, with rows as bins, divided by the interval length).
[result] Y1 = 0.3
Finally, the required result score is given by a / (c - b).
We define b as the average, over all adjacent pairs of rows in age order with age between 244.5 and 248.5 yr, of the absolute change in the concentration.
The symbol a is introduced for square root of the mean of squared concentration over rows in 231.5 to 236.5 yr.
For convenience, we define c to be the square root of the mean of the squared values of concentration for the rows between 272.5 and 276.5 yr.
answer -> 0.72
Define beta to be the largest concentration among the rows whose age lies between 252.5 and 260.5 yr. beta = 3.176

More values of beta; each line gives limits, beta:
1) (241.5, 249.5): 2.35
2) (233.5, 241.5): 2.075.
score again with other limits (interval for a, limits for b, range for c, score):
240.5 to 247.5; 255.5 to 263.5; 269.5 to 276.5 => 0.85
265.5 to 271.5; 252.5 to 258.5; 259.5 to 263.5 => 0.90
